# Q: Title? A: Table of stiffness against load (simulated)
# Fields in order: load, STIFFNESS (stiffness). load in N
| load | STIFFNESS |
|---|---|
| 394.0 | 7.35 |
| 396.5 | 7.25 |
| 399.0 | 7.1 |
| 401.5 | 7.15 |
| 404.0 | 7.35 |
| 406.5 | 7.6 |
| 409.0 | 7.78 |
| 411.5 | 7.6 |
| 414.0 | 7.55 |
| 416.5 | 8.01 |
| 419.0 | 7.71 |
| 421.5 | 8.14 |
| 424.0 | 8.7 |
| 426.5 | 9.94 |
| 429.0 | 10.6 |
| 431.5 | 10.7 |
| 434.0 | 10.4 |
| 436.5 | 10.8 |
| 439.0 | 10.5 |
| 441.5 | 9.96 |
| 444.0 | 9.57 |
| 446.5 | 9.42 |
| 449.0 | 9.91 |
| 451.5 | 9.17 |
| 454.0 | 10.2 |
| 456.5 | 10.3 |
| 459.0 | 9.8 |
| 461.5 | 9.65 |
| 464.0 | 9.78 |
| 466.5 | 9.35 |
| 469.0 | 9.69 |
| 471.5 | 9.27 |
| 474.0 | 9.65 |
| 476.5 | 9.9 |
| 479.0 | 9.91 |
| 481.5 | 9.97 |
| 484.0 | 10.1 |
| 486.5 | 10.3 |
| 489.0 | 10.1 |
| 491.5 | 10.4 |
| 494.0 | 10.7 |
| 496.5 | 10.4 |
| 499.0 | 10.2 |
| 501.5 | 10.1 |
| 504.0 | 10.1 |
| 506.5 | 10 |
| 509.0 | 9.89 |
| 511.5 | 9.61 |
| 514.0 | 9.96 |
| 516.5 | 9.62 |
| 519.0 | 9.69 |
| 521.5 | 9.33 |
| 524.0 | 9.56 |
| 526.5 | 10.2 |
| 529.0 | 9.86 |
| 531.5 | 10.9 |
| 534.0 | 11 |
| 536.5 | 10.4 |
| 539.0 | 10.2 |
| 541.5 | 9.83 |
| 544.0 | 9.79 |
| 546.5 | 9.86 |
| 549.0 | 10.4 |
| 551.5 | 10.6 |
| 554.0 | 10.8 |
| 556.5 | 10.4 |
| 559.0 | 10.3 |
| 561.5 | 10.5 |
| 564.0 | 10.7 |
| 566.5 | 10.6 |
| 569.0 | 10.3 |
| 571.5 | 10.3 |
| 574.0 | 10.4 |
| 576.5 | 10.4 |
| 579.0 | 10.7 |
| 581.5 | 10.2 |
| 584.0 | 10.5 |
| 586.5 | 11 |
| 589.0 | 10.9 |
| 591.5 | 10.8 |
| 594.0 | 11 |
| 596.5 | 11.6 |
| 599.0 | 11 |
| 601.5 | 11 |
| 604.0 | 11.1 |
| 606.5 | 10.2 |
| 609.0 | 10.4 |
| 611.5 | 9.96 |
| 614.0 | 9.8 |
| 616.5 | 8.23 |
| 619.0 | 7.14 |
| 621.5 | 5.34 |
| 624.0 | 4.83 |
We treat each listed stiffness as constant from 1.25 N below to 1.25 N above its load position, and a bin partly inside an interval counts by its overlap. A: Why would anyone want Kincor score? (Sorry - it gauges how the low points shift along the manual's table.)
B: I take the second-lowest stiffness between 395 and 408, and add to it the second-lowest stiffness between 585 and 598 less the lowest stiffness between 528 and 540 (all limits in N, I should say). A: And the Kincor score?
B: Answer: 8.2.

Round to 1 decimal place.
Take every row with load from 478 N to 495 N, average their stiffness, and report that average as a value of 10.2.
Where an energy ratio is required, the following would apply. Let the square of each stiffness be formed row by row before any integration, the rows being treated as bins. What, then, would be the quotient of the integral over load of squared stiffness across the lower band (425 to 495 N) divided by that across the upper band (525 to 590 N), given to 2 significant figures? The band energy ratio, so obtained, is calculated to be 0.99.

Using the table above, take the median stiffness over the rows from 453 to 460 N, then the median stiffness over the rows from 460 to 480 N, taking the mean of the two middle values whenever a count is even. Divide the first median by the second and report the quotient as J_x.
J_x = 1.05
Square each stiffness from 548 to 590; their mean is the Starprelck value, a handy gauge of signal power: 111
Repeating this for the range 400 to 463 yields 85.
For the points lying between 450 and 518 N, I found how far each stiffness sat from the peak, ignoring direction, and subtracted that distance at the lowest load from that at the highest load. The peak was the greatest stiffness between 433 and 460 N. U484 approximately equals -0.45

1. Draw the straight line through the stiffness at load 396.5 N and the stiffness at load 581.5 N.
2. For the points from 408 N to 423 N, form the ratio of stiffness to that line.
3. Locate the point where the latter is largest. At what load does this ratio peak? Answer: 421.5 N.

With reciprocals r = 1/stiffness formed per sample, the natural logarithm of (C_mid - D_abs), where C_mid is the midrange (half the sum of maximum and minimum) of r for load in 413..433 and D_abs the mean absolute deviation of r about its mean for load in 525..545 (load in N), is -2.212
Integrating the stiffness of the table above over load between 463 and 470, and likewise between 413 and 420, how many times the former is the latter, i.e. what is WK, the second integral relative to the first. 0.81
